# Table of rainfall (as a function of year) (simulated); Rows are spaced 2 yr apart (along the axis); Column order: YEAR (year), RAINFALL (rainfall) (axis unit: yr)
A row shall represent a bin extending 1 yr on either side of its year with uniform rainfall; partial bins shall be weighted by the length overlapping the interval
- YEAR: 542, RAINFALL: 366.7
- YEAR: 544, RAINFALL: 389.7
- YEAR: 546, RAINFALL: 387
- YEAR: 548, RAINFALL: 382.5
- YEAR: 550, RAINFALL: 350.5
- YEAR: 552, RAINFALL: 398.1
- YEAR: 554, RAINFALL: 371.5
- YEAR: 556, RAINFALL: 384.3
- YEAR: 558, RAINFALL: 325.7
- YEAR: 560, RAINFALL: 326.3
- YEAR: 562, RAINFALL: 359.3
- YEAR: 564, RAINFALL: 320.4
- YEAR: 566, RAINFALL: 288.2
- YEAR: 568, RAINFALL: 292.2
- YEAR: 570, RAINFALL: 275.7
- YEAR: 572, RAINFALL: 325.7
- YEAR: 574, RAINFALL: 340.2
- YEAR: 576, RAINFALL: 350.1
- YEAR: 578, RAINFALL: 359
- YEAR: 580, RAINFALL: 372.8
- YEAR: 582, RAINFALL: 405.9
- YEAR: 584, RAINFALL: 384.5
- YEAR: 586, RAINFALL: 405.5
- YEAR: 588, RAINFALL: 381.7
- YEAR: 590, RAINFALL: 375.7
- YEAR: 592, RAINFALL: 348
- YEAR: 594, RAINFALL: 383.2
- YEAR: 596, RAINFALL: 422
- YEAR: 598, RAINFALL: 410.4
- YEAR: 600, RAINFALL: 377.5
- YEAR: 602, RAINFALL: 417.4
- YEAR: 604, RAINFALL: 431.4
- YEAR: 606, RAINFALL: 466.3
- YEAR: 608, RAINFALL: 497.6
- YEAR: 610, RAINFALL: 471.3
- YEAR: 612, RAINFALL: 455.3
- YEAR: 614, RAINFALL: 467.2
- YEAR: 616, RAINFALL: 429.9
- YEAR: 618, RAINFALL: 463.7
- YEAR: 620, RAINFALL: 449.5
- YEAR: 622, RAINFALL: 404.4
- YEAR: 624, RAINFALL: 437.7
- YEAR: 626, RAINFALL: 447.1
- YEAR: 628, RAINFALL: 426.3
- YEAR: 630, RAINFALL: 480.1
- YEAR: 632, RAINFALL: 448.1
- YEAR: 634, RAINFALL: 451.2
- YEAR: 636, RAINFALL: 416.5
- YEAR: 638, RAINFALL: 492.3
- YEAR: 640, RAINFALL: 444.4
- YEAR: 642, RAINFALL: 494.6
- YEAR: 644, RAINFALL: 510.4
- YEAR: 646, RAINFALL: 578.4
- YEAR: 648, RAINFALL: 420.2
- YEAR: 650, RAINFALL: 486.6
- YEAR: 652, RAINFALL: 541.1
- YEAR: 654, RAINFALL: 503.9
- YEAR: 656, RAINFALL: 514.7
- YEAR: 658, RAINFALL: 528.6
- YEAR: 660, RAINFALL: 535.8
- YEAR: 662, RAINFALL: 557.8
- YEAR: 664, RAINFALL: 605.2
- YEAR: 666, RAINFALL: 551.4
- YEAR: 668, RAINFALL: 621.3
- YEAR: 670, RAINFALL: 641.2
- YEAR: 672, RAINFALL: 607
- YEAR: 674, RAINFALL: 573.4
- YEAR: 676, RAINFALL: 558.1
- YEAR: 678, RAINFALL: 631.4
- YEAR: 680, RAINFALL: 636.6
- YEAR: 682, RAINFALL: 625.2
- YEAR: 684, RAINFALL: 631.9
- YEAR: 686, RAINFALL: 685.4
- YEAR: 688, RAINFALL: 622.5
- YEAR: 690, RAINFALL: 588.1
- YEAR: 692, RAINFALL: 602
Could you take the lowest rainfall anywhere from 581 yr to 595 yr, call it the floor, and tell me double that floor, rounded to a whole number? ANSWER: 696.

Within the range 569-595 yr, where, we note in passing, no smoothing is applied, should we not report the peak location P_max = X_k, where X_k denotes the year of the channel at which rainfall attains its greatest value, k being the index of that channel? 582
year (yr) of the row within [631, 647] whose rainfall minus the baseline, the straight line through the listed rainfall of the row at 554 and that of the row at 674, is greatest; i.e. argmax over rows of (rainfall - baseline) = 646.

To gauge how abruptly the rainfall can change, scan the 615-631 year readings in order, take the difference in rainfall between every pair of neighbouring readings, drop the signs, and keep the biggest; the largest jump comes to 54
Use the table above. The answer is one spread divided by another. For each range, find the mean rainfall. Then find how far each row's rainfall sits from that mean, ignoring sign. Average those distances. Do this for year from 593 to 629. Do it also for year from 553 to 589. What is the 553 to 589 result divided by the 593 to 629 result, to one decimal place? 1.3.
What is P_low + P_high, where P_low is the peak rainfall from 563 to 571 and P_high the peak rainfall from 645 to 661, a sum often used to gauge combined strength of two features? 899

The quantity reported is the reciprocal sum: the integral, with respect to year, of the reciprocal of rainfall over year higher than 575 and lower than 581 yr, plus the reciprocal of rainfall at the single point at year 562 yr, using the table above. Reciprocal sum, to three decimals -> 0.019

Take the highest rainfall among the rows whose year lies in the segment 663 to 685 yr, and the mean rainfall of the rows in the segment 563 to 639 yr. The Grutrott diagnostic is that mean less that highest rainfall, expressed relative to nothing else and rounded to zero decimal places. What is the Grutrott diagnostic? -237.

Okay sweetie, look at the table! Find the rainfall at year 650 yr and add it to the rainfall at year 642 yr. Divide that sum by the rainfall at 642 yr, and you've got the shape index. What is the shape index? 1.98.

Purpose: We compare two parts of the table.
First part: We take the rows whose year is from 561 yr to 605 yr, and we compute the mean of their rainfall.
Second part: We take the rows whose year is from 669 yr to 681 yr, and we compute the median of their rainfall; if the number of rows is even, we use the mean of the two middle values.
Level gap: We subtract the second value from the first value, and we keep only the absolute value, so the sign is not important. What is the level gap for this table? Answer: 254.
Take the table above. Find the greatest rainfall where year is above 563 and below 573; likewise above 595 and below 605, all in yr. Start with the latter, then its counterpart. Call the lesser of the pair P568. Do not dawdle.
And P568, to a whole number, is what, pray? 326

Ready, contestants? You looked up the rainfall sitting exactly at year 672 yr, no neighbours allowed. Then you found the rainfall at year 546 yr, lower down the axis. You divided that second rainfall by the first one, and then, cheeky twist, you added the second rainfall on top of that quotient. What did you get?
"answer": 388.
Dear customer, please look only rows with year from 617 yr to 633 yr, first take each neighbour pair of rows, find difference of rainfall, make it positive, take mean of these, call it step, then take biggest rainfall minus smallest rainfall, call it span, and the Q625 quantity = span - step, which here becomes 46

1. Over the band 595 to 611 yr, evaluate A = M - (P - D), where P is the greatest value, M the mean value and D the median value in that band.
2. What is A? 366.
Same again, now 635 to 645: 454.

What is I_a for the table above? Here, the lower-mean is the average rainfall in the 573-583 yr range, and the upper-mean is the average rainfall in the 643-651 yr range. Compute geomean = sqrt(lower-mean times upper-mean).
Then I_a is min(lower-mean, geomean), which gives 366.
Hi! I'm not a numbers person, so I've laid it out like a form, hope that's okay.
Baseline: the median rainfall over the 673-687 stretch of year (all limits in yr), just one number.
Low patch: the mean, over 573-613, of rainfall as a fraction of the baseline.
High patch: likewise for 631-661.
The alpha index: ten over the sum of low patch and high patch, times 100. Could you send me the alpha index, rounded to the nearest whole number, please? 706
